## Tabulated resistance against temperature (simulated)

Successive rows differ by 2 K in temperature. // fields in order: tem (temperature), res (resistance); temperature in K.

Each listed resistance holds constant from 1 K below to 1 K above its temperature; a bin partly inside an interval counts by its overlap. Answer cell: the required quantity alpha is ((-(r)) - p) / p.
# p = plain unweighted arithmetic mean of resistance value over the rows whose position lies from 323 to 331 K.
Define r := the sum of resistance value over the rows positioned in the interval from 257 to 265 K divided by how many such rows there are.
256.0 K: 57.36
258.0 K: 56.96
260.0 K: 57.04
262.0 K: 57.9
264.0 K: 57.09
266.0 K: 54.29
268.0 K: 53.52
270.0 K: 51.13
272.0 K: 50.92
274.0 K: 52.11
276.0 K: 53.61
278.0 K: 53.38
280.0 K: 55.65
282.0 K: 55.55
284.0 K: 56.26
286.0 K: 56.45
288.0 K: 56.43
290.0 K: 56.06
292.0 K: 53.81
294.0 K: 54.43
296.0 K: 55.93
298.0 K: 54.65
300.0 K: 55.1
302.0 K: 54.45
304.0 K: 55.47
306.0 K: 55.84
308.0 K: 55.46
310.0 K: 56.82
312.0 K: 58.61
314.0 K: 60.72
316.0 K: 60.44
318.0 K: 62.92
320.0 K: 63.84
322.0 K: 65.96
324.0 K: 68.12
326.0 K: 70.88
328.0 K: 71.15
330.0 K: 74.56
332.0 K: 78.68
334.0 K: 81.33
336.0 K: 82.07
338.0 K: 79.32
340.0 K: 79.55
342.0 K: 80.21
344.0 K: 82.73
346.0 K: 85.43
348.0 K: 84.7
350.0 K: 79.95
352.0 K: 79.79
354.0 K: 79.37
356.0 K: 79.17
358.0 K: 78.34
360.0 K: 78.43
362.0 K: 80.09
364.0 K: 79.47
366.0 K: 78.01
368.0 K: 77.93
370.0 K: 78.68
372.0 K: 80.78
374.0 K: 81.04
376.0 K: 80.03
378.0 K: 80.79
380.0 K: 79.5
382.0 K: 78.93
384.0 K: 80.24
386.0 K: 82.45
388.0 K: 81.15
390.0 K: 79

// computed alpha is -1.80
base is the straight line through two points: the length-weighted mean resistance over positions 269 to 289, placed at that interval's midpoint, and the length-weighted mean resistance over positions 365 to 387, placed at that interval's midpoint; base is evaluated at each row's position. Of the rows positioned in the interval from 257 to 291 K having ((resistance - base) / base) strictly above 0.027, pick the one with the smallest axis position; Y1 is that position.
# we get 258.0 K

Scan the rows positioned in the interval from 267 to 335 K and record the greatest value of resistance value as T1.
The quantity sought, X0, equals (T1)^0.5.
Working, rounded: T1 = 81.33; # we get 9.02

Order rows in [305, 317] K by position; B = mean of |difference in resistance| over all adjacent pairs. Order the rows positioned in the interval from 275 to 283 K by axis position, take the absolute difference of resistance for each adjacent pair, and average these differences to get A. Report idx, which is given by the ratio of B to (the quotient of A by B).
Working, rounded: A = 0.9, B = 1.18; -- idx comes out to 1.62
